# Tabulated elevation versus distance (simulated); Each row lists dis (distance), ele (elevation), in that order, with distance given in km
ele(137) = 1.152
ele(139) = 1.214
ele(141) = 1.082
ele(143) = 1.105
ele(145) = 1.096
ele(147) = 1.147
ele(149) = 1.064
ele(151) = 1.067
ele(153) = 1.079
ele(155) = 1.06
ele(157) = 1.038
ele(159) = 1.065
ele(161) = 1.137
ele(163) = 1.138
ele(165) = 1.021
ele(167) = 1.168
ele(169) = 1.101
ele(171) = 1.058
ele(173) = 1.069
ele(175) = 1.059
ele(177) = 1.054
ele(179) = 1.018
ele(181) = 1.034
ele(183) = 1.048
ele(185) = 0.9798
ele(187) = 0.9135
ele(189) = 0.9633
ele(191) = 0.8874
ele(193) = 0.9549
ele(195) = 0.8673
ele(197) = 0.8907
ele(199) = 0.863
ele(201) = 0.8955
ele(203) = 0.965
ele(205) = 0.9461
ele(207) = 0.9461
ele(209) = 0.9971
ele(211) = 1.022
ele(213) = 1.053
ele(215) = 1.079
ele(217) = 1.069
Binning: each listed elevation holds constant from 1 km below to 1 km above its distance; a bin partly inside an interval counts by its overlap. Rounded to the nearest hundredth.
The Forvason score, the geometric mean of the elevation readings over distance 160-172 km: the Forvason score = 1.10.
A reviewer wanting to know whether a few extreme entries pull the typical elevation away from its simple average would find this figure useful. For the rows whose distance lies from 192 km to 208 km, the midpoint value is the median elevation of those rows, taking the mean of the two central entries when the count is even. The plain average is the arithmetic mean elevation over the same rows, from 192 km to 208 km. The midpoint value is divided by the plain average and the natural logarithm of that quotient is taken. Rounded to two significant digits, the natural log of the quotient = 0.0051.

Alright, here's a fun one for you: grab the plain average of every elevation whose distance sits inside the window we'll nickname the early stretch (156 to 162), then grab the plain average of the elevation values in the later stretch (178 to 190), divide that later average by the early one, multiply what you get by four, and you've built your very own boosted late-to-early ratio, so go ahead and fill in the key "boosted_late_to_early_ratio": 3.7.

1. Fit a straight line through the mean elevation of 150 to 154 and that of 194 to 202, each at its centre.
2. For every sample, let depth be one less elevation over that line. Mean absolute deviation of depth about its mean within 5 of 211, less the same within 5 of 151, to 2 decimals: 0.04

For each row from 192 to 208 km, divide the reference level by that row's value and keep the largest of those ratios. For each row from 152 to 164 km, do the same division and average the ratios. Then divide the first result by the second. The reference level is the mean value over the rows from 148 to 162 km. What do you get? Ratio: 1.257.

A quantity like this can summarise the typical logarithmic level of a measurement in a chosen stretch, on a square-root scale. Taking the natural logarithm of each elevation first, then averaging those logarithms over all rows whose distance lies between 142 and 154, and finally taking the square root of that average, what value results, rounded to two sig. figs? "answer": 0.30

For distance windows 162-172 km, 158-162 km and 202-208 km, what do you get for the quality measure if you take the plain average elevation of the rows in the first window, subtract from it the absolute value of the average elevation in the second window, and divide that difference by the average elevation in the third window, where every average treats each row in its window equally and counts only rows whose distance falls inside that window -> 0.00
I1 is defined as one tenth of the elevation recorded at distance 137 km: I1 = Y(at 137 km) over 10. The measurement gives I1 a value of 0.115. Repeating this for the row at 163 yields 0.114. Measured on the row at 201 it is 0.090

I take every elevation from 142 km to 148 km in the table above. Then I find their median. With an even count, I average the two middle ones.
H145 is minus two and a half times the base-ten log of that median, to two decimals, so -0.11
